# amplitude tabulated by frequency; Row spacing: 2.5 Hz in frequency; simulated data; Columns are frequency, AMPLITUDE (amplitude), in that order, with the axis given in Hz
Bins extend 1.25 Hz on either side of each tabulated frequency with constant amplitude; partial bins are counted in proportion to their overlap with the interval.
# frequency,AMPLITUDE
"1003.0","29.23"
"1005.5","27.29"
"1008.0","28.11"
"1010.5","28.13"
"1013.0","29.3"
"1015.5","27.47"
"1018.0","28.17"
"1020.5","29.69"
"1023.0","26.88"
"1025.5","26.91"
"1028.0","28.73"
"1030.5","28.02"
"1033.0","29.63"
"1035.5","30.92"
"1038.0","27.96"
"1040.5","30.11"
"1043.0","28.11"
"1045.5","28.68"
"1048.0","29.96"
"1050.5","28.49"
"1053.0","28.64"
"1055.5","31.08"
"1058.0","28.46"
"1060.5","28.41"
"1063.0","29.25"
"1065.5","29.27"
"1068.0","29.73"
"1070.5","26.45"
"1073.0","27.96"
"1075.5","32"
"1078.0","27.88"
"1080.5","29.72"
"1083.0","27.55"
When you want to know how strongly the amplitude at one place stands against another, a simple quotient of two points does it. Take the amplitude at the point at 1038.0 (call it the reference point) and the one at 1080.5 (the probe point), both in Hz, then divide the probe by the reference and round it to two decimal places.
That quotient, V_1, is 1.06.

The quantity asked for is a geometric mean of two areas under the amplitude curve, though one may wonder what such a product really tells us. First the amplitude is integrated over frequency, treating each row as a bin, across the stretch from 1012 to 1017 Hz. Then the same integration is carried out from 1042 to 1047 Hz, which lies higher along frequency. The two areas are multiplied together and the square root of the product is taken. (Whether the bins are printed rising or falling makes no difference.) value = 142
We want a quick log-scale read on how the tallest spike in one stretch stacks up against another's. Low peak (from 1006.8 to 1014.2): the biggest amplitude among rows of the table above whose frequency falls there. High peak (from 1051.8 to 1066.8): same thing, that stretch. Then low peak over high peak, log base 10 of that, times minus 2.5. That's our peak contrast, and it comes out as 0.064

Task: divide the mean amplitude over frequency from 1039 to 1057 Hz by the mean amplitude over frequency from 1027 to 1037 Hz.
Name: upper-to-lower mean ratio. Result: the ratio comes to 0.999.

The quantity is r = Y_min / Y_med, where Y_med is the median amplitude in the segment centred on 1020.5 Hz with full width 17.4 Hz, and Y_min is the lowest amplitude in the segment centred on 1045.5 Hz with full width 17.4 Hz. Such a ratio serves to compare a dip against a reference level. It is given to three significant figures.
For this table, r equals 0.993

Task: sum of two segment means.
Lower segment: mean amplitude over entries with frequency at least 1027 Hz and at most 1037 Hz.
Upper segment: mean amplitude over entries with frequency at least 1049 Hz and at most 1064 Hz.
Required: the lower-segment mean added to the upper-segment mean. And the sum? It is 58.4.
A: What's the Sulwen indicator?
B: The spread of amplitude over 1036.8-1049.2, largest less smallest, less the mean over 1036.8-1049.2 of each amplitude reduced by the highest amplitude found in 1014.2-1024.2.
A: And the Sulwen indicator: 2.9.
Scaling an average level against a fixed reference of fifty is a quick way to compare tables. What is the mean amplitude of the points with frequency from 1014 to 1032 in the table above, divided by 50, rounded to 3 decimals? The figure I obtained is 0.560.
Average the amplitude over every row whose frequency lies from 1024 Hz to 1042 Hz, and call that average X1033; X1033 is 28.9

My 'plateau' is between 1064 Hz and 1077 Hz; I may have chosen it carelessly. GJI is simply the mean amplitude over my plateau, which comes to 29.1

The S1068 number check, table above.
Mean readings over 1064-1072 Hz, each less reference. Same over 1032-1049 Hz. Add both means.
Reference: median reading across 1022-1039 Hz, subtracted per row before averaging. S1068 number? 1.8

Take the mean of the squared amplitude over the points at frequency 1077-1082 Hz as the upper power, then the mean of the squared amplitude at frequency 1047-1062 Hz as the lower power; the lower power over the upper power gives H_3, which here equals 1.03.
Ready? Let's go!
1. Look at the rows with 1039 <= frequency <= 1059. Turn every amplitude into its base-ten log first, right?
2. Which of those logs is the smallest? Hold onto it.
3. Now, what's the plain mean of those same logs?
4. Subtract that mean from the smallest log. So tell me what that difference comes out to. -0.016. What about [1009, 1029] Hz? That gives -0.020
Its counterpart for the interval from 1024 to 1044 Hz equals -0.029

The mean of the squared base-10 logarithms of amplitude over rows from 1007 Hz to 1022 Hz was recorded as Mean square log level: 2.12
